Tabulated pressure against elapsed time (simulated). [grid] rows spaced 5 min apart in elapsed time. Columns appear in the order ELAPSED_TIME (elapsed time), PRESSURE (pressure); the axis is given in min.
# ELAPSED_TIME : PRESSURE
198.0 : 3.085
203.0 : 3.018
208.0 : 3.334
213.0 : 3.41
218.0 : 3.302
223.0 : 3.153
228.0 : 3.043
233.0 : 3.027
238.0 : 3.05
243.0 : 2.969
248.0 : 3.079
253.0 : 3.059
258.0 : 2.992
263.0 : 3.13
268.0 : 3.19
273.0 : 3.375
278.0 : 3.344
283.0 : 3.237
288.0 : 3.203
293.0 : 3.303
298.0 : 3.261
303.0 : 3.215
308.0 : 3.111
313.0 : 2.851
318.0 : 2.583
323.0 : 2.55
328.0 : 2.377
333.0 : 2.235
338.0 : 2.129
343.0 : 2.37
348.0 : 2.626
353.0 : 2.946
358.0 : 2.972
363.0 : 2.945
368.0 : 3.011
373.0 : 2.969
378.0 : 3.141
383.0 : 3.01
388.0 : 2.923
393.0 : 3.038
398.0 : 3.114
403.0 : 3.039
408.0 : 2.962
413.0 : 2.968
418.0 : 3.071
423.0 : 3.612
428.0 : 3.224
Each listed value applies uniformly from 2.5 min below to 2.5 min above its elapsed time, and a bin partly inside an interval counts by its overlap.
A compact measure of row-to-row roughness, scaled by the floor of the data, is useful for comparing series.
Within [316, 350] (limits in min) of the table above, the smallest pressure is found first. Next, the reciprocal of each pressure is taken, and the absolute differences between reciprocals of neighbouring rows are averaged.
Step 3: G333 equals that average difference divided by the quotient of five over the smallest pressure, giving 0.012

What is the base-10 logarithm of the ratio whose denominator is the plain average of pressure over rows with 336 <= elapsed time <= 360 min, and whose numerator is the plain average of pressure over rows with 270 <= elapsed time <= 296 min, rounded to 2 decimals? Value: 0.10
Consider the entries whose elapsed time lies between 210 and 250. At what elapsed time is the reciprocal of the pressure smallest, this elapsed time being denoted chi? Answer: 213.0 min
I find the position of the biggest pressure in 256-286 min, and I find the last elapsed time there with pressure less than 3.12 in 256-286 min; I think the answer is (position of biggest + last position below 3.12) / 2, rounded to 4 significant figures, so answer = 265.5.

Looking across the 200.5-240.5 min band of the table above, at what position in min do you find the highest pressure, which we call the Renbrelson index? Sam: 213.0 min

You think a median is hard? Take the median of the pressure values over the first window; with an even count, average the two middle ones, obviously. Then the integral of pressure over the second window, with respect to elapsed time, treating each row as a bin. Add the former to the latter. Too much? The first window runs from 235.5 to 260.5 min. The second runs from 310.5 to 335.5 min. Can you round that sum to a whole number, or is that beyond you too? 66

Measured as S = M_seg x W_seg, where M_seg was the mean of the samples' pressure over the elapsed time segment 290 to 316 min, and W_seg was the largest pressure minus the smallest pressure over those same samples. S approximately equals 1.42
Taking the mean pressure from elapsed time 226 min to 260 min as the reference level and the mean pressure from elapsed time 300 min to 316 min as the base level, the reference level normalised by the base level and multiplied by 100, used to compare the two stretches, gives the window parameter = 99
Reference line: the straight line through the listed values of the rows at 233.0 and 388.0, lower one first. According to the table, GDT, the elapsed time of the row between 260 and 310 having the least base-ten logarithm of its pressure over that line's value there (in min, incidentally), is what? 263.0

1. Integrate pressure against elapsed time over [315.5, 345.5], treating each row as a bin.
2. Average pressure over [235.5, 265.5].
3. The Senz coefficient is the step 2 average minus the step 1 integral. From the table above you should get -68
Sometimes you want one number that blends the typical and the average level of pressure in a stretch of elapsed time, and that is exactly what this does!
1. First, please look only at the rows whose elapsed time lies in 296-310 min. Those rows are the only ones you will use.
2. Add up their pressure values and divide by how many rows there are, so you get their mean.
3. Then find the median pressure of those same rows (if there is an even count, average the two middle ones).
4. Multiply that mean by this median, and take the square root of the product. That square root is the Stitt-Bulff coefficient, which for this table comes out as 3.21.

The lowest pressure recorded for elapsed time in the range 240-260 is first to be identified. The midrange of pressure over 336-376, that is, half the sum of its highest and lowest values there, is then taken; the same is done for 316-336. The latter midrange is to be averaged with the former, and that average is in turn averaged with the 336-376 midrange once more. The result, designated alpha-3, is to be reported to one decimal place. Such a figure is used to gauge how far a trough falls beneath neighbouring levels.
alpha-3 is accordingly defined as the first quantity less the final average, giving 0.4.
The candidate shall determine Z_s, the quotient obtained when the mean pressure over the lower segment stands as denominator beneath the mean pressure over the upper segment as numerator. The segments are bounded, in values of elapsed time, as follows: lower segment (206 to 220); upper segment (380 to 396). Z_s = 0.89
